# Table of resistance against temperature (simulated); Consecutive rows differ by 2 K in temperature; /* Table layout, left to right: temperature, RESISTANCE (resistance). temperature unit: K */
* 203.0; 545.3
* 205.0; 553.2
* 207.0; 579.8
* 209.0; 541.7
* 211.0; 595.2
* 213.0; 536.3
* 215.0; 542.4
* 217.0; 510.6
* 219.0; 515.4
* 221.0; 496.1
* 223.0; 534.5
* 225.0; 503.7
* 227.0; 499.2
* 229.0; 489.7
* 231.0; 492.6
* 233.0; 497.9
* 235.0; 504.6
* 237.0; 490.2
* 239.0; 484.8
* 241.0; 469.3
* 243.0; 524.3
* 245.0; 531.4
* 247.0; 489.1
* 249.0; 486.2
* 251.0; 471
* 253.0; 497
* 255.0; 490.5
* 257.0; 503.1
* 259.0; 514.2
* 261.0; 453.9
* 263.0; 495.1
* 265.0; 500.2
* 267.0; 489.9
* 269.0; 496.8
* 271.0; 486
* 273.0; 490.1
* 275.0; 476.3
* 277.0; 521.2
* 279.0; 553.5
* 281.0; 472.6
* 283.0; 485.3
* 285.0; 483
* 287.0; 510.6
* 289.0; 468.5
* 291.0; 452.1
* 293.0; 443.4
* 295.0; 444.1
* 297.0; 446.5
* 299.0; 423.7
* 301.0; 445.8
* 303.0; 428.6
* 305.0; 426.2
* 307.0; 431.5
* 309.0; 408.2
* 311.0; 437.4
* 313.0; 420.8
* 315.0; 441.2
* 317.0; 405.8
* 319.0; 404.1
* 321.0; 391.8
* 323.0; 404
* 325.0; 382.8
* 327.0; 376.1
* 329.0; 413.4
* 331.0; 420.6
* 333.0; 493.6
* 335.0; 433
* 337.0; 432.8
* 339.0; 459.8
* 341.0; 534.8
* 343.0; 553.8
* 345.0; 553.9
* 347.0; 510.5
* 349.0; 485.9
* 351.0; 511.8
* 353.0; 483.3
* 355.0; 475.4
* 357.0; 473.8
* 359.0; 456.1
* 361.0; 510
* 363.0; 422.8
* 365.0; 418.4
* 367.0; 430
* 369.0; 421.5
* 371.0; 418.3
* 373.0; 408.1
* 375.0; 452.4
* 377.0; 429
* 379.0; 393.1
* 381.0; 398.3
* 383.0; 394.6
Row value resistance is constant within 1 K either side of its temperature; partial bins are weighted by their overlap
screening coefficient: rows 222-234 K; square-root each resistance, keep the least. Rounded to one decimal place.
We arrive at 22.1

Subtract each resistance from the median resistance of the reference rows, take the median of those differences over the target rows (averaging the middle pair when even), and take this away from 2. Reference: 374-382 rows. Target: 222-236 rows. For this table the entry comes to 88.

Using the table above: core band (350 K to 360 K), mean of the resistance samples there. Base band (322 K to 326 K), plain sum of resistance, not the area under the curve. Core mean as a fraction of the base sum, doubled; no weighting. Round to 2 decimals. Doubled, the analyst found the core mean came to 1.22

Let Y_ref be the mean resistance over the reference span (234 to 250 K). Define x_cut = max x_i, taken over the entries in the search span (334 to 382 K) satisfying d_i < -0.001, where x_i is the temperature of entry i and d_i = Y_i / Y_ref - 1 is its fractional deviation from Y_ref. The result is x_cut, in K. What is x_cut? 381.0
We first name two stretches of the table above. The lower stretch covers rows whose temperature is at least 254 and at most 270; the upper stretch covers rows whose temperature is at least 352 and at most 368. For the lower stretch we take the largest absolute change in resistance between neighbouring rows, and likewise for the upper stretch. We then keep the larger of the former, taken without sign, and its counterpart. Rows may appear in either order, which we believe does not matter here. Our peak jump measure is 87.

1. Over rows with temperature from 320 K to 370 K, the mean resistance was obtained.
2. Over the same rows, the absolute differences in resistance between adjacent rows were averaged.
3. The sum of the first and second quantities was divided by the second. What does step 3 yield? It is 18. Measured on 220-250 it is 30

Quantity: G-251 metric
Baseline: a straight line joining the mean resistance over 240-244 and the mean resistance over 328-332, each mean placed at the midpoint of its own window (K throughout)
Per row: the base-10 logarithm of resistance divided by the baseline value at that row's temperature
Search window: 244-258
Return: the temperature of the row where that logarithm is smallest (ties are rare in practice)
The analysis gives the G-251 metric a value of 251.0 K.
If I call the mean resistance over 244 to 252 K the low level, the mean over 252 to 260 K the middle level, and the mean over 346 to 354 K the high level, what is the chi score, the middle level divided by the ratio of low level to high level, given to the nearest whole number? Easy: 505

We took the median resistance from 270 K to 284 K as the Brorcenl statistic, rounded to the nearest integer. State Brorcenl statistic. 486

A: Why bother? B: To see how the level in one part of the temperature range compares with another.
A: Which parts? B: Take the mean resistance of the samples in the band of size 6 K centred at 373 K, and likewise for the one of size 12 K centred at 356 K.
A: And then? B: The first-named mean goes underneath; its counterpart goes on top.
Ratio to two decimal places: 1.14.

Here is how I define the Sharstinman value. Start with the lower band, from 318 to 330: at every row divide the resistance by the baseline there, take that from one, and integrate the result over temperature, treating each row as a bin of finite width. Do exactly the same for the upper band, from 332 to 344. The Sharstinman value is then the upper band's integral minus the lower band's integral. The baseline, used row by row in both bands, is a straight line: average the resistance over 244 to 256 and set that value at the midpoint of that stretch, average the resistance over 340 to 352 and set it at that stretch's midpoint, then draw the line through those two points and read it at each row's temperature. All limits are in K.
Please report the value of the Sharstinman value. -2.0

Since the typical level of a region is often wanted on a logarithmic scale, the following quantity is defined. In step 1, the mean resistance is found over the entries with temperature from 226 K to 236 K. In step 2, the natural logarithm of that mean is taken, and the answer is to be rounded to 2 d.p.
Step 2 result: 6.21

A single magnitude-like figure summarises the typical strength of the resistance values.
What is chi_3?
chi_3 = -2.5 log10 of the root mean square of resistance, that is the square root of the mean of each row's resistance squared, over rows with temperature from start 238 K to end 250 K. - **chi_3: -6.74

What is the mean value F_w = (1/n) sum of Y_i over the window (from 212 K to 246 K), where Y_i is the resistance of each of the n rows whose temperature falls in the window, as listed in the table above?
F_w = 507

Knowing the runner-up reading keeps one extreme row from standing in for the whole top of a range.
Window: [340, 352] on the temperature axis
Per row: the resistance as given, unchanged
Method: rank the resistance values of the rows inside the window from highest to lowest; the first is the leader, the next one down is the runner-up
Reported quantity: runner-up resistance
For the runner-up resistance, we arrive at 553.8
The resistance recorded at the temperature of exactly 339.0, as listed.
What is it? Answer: 459.8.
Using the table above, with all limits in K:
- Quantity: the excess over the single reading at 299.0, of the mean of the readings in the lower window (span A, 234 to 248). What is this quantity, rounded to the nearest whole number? 75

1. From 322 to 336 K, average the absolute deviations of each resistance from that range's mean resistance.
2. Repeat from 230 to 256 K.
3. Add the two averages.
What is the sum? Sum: 40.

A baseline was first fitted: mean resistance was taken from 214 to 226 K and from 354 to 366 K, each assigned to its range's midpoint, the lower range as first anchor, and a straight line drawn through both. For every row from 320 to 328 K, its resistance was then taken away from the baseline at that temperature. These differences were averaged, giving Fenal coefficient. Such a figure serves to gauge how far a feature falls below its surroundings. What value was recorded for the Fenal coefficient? 86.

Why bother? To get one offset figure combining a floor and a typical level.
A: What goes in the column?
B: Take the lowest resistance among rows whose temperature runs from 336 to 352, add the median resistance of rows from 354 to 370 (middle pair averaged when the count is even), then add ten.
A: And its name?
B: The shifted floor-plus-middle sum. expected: 886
